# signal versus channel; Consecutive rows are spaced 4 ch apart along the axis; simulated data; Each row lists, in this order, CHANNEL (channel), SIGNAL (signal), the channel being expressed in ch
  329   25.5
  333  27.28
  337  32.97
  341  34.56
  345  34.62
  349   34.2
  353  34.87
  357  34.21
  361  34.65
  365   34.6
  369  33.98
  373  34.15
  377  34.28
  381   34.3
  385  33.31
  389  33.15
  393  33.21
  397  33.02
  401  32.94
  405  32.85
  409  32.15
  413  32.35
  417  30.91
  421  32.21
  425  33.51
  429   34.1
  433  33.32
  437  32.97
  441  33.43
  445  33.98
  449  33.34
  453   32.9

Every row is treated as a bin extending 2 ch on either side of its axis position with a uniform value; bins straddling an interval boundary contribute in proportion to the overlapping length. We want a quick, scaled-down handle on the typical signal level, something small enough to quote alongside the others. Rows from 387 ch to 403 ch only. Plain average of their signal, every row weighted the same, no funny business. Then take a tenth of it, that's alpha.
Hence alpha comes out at 3.31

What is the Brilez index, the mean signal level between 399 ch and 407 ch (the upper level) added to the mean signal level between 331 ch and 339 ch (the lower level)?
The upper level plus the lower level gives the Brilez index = 63.0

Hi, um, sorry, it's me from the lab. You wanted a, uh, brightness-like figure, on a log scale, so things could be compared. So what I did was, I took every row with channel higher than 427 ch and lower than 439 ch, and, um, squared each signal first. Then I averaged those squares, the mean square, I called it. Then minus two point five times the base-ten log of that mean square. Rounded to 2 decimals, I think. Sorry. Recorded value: -7.62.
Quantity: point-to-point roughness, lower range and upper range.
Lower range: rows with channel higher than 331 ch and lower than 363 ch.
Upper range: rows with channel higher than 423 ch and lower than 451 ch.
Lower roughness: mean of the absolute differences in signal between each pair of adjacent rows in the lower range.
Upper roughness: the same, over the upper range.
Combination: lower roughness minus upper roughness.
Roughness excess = 0.8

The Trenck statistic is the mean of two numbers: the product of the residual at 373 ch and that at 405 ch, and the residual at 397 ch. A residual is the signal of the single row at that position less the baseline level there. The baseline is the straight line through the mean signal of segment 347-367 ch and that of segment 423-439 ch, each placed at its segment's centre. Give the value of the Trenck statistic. -0.4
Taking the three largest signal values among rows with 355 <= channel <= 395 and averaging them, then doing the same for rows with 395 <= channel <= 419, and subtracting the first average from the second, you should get -1.6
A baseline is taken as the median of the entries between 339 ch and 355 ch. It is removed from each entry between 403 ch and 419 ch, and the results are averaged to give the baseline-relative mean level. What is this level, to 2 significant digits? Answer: -2.5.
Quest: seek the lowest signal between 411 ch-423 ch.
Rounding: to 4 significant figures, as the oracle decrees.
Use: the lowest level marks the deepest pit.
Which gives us 30.91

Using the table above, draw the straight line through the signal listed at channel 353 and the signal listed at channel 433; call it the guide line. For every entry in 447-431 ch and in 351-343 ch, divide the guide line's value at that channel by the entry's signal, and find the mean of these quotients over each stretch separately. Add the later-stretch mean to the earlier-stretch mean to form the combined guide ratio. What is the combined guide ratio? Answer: 2.01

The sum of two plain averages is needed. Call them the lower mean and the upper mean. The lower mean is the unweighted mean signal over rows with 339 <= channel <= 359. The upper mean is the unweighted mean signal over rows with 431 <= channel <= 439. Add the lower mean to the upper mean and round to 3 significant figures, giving 67.6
